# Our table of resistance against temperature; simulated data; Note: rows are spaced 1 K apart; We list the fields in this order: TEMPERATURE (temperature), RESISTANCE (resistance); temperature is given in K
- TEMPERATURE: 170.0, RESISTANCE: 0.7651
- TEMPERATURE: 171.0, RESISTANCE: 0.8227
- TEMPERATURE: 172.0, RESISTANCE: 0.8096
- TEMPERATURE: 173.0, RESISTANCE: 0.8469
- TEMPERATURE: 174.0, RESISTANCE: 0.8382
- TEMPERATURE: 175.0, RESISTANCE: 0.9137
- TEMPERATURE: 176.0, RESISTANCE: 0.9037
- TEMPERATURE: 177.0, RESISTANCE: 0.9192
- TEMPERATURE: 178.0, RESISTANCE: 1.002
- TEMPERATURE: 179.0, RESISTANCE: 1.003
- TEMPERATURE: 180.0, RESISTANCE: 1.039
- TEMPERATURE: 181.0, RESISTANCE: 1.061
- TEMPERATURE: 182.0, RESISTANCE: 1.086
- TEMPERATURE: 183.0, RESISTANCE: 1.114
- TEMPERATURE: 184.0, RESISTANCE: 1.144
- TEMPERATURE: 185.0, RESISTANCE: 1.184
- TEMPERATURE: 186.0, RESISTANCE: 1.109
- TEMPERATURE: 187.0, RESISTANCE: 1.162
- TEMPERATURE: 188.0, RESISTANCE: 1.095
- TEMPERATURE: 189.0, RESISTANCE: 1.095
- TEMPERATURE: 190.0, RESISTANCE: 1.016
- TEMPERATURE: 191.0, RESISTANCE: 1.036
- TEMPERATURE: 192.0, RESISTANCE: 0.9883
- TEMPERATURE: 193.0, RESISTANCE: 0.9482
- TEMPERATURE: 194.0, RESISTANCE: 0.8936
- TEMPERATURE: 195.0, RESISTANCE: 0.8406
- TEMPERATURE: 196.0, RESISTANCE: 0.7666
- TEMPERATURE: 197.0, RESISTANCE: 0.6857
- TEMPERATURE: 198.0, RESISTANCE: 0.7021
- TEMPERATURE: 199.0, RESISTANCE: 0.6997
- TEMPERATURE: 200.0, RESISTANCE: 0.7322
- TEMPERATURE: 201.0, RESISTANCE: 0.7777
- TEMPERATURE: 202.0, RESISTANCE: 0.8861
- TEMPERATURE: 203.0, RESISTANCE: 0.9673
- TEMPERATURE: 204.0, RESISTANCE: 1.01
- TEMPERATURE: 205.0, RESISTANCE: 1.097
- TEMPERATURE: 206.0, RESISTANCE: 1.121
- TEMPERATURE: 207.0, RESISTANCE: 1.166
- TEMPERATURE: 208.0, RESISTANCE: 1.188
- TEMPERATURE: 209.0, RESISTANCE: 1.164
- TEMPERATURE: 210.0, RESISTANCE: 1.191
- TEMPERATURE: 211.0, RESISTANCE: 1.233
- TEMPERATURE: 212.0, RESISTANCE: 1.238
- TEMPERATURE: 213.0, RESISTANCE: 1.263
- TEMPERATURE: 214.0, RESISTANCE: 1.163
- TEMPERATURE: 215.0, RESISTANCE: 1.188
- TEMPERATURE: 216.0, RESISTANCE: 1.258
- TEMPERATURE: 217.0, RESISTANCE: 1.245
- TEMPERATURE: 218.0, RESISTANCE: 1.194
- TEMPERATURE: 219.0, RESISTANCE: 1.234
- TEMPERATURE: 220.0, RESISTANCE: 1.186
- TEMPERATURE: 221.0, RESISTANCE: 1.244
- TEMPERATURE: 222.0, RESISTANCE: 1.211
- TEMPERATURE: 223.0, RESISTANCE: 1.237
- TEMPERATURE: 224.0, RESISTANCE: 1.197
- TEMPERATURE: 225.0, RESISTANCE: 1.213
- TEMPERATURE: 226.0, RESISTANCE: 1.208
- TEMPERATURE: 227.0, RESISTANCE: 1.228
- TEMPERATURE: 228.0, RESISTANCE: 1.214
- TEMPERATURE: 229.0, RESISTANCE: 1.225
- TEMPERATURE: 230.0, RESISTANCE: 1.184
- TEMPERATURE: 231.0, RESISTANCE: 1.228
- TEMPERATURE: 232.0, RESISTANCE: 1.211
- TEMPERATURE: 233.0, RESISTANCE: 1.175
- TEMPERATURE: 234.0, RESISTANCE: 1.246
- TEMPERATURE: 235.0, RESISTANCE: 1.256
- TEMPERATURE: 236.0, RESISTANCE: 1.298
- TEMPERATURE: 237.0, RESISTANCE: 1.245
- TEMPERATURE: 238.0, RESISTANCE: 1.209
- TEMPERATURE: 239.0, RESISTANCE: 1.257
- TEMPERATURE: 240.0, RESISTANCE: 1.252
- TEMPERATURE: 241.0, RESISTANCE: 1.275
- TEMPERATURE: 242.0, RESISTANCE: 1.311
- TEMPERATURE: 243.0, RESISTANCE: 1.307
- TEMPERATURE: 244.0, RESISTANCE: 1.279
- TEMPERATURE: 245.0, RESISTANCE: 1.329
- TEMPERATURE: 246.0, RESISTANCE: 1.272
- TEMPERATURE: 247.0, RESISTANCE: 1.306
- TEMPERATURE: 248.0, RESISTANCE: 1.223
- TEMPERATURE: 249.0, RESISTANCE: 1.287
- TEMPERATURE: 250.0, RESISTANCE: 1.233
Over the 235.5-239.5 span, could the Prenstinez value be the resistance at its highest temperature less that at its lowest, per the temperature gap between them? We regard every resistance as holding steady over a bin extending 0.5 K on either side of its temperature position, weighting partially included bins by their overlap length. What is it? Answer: -0.01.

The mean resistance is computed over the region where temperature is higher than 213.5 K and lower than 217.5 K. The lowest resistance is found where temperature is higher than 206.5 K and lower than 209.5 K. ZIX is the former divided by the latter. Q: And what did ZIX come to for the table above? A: 1.04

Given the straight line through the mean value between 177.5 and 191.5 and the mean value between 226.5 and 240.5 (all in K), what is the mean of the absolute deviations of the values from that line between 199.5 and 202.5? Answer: 0.3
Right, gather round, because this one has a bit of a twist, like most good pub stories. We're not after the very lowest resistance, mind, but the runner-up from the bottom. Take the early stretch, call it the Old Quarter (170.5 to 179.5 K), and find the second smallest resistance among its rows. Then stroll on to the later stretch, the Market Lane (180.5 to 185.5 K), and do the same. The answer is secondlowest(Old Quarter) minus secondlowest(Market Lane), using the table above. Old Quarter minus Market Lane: -0.26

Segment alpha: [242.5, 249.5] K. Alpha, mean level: 1.29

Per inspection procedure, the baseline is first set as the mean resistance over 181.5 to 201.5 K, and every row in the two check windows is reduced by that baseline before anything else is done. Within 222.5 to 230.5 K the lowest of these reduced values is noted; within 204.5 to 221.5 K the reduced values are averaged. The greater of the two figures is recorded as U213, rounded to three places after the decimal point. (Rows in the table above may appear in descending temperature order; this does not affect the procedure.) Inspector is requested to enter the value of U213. 0.245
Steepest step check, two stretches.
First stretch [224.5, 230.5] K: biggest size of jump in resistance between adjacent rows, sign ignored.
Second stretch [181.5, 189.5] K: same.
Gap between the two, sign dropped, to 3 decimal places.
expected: 0.034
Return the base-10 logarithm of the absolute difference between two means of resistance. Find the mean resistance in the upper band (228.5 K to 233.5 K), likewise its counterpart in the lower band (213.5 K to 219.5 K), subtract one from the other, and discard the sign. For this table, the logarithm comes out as -2.0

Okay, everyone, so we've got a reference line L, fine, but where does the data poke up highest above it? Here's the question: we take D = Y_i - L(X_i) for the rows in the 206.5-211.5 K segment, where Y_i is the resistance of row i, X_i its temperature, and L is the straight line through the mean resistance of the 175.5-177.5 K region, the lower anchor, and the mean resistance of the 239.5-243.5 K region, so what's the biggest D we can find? 0.12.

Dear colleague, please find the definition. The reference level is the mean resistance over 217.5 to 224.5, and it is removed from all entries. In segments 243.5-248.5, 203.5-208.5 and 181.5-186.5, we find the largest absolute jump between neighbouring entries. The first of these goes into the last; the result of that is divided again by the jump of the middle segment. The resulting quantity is 10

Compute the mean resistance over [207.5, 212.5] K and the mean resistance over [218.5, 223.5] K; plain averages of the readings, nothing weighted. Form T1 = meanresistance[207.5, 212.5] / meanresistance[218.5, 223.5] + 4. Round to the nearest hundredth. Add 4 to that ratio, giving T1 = 4.98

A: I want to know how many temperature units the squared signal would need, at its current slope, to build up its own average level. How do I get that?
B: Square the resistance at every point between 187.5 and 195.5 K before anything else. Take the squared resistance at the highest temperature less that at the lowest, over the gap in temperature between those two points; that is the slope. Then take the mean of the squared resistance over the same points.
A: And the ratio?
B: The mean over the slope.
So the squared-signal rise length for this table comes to -14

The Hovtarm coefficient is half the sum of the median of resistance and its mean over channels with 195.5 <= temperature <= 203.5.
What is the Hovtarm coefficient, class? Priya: 0.76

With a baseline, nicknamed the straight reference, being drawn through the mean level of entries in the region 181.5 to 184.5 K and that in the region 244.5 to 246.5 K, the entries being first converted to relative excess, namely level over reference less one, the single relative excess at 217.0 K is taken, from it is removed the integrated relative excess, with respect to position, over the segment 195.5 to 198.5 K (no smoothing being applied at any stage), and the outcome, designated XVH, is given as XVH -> 1.16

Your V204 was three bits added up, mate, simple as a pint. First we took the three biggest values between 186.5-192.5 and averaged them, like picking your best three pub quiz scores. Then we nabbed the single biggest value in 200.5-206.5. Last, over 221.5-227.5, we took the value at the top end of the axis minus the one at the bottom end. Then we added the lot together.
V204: 2.26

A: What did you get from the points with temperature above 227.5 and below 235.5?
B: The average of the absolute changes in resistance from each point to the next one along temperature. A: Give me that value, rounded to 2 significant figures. 0.033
